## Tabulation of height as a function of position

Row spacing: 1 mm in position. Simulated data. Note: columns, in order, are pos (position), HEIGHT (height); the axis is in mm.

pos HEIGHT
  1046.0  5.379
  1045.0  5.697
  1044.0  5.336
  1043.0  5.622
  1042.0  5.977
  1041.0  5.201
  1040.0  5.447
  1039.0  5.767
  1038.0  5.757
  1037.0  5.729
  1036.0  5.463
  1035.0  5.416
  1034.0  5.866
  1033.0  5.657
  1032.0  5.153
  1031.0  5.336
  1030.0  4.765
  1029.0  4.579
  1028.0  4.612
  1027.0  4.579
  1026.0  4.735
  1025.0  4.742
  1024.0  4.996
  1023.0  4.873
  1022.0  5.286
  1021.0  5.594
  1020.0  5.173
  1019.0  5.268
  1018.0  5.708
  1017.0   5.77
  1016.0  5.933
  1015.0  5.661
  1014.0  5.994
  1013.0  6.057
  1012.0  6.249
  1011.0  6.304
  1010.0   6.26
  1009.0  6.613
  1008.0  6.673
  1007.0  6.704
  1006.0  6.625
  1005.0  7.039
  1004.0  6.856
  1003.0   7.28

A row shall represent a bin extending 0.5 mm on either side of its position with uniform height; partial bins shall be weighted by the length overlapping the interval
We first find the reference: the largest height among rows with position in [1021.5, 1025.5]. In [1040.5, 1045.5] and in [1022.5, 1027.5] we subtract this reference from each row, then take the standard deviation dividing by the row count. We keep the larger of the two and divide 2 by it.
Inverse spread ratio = 7.3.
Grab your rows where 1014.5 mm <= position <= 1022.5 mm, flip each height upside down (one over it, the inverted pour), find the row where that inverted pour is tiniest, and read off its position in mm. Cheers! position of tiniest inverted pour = 1016.0 mm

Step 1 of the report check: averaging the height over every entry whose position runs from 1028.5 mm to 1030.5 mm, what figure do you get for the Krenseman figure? 4.67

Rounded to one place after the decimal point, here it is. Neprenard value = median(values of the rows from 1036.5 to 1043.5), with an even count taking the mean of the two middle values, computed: 5.7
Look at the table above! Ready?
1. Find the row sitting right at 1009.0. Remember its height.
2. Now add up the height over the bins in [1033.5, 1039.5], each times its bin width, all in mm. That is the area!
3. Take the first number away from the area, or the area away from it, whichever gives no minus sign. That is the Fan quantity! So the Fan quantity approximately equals 27.4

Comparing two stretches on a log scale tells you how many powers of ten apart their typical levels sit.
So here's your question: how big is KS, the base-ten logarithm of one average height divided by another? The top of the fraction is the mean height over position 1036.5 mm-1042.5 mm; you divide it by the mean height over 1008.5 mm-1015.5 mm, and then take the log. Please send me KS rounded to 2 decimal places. -0.04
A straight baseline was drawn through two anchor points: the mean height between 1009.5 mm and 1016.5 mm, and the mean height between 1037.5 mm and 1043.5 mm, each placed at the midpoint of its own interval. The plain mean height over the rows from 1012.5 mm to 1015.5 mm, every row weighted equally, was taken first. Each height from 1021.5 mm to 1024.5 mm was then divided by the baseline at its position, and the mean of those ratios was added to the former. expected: 6.8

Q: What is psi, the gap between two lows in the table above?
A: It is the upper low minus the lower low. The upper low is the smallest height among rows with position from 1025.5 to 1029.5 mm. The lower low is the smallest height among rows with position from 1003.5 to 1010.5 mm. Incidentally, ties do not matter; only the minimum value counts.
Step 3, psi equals -1.7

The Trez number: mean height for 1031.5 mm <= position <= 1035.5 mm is 5.5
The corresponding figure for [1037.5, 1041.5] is 5.5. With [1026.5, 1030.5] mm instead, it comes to 4.6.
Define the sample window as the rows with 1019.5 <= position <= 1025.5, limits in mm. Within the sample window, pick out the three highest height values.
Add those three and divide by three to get 5.4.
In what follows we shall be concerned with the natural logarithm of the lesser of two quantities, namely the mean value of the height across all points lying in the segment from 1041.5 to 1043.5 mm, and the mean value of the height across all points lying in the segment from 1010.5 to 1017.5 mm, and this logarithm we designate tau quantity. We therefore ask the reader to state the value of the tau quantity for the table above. 1.76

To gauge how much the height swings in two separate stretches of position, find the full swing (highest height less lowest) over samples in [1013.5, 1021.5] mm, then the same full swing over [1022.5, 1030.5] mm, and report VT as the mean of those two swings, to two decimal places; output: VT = 0.62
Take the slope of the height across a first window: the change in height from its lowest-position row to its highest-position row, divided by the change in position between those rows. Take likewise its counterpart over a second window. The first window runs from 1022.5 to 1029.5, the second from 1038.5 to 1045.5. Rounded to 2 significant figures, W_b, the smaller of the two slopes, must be -0.049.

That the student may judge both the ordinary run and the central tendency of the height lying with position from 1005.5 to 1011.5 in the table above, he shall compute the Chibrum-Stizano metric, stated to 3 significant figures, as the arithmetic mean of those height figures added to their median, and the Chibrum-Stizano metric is 13.1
